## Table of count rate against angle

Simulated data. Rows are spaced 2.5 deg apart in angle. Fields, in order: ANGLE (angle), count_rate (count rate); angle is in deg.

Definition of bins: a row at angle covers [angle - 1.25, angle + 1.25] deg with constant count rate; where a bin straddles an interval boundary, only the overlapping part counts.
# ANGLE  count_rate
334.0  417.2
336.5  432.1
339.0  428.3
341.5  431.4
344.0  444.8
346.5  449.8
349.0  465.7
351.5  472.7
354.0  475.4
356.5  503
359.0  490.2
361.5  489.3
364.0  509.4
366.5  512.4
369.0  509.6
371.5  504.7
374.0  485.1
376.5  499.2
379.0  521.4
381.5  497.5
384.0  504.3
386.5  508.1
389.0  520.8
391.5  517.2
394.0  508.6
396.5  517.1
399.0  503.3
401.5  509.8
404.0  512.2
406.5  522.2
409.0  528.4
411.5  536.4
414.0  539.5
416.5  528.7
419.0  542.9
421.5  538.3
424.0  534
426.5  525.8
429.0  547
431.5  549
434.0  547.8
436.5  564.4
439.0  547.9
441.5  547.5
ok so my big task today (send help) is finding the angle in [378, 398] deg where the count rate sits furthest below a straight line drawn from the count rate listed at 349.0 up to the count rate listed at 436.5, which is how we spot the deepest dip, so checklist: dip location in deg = 394.0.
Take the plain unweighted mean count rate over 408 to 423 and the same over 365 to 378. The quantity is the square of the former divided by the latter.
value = 571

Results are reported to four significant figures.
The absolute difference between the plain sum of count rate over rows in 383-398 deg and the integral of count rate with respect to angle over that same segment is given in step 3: 4614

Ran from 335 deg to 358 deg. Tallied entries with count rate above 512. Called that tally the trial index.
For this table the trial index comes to 0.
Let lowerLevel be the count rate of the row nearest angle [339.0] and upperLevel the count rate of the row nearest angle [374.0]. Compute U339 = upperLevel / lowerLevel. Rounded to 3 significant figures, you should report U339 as 1.13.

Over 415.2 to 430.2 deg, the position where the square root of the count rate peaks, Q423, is 429.0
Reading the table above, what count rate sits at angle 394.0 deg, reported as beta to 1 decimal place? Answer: 508.6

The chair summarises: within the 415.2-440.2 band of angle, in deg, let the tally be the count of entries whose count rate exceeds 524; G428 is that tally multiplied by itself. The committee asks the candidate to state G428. 100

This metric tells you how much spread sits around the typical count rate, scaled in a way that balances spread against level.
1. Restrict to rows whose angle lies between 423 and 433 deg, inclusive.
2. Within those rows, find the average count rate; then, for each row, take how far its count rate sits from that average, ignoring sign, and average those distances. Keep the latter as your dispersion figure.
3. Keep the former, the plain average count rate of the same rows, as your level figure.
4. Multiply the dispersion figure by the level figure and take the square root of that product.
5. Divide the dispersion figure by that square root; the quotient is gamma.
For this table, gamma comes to 0.130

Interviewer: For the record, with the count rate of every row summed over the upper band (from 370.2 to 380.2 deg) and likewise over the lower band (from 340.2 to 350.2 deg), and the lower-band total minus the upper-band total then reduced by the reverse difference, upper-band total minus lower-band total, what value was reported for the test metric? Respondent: -437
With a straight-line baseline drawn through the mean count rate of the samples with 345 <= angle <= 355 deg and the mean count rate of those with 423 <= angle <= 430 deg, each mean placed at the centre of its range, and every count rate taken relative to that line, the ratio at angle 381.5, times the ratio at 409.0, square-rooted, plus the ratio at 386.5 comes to 2.03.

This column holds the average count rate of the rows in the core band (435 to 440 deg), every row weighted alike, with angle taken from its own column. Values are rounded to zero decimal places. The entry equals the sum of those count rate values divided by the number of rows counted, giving 556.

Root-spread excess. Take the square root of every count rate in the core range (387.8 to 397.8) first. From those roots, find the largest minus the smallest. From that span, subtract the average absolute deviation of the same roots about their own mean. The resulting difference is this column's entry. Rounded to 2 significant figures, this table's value 0.19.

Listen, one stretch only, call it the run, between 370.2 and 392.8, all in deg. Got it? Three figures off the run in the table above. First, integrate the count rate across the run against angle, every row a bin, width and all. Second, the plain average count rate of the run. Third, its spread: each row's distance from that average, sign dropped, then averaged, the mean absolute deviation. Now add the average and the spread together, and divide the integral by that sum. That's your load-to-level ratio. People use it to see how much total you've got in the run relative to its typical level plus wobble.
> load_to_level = 22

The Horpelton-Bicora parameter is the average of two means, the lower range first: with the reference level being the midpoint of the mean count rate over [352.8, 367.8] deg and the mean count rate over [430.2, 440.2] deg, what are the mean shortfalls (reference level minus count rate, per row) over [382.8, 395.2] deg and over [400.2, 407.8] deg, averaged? 11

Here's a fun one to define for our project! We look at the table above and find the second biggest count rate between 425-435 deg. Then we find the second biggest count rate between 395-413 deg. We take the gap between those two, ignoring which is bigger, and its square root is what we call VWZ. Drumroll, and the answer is 4.4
